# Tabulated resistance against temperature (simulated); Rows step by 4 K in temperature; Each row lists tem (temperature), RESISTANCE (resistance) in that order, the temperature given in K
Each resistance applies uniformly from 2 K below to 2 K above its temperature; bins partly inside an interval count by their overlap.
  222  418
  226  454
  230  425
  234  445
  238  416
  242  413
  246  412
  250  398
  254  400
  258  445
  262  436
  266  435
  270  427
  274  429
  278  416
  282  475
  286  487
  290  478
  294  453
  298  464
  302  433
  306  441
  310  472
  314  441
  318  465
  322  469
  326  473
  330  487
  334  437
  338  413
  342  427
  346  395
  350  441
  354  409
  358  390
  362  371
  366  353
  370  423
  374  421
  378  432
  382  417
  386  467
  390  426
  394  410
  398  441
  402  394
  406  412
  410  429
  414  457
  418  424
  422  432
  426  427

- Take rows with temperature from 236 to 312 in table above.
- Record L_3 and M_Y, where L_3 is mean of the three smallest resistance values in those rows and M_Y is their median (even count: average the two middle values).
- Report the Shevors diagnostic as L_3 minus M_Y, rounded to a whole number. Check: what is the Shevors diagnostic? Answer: -32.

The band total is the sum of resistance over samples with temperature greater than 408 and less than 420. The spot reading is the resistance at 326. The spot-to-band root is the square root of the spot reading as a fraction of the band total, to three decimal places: 0.601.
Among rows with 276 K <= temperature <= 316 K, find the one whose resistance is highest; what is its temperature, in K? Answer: 286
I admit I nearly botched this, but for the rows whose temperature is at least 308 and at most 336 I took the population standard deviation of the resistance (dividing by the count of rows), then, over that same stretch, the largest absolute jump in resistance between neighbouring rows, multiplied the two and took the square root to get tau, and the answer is 29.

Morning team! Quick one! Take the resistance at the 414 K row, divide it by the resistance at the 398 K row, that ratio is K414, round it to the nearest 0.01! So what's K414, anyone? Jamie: 1.04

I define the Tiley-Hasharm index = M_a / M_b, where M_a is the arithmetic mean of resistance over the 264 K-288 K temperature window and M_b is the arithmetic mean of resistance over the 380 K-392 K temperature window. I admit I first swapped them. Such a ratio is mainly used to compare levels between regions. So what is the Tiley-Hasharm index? 1.02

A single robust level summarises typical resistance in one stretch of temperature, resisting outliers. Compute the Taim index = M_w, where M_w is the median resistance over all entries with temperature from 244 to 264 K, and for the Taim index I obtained 412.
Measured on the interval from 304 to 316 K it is 441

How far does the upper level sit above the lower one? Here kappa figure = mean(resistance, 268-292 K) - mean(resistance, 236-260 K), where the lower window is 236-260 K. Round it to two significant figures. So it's 38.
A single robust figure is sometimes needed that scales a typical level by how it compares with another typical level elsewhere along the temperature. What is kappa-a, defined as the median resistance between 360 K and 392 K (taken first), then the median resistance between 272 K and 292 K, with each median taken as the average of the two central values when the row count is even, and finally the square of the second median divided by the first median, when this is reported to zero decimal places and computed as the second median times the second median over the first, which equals 535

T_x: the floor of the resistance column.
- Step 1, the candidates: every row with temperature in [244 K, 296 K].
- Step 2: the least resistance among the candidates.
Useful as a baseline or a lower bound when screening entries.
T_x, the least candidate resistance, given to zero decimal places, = 398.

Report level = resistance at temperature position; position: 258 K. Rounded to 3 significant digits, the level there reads 445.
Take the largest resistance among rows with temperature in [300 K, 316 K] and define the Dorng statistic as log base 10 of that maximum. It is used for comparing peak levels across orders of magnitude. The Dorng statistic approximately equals 2.67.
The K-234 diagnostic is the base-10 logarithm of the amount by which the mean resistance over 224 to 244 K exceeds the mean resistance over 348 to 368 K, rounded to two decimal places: 1.58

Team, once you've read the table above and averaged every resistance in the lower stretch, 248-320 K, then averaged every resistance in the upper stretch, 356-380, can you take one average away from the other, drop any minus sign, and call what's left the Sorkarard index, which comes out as 46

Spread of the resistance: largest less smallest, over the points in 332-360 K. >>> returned 51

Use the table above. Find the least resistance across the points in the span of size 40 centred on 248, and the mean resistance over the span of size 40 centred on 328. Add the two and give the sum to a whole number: 846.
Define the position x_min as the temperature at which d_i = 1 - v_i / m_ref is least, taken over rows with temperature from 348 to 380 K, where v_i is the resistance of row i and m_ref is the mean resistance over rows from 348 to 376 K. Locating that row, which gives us 350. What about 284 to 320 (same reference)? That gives 286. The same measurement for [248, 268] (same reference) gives 258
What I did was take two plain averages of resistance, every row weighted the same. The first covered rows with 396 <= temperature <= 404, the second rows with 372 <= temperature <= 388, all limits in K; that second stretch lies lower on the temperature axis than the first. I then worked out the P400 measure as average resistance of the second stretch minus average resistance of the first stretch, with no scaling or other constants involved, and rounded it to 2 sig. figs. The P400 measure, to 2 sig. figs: 17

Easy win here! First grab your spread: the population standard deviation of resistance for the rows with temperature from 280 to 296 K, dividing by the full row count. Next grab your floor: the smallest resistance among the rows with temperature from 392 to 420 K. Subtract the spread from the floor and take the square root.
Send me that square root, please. 19.5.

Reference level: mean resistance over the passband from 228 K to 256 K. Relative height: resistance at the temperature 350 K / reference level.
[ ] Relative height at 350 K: 1.06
